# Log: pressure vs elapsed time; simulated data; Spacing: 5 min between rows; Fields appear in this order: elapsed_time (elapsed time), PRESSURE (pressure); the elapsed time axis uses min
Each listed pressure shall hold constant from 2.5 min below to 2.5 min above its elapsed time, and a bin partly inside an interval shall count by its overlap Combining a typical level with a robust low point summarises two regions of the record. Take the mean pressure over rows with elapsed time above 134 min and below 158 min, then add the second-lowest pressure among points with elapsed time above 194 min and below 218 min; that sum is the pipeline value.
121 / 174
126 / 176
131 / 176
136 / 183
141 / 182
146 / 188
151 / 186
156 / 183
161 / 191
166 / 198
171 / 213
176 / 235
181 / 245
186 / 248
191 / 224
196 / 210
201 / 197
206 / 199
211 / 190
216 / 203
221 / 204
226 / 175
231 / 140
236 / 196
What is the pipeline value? 381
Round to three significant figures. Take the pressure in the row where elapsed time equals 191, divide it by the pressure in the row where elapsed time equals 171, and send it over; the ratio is 1.05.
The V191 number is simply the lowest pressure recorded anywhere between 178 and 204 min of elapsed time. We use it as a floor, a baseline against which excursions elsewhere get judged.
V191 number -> 197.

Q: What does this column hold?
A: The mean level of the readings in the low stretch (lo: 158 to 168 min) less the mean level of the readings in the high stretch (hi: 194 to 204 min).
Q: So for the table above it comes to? -9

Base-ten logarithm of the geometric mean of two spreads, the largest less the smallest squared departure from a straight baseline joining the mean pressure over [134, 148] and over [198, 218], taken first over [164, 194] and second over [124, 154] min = 2.5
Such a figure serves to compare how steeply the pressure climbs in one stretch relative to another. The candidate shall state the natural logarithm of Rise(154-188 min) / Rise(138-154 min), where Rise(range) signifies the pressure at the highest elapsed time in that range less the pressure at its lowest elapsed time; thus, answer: 2.8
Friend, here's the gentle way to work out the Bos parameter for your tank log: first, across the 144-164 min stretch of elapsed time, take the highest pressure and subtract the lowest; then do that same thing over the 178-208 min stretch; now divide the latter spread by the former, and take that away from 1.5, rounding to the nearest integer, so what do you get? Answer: -5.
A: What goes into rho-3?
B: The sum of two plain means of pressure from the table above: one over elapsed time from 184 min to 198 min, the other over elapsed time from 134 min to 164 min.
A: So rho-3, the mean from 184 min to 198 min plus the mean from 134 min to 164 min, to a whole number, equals 413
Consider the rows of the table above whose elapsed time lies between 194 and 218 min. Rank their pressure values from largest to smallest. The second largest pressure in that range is 203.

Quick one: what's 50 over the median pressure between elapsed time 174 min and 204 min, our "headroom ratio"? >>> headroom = 0.218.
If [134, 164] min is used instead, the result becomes 0.271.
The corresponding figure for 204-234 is 0.257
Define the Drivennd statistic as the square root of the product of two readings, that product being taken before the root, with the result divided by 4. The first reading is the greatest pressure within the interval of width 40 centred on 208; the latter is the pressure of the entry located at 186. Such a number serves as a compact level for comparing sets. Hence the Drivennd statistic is 59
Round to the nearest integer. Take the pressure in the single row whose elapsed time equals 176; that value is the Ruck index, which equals 235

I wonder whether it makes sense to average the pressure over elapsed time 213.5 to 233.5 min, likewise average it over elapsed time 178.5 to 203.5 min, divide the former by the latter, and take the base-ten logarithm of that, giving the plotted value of -0.10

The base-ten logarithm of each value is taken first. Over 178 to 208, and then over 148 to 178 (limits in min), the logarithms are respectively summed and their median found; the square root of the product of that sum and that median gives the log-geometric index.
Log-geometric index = 5.67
